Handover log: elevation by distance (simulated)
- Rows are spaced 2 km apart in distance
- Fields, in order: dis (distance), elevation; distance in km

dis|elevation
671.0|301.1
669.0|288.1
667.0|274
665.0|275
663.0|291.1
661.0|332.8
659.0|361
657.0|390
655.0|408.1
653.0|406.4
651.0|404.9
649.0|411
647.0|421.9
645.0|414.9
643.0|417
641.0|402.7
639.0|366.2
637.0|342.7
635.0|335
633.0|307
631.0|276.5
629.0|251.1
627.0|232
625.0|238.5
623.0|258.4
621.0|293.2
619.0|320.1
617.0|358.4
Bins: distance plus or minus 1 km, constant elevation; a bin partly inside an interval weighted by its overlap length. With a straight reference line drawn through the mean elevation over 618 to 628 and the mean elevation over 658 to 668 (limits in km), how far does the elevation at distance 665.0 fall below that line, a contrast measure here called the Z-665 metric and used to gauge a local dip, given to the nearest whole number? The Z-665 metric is 34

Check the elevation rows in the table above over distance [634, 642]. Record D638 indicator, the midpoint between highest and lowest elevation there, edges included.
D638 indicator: 369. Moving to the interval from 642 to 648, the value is 418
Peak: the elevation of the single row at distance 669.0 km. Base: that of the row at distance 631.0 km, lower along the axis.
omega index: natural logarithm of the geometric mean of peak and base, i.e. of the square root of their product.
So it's 5.64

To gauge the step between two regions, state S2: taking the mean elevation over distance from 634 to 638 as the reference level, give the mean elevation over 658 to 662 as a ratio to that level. 1.0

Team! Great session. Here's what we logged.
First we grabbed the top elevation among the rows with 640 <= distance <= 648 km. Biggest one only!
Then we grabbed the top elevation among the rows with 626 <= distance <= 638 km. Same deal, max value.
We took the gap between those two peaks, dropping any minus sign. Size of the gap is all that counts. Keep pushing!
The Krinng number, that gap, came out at 79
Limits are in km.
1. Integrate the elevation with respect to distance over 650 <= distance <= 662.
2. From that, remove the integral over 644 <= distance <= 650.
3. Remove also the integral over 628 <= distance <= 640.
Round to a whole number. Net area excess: -1646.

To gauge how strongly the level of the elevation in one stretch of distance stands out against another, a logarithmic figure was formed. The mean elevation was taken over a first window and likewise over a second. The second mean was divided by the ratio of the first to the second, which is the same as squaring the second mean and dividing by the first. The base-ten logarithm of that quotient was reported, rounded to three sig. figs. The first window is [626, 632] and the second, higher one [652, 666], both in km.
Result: 2.69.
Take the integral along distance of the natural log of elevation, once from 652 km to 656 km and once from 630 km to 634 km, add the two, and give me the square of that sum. 2184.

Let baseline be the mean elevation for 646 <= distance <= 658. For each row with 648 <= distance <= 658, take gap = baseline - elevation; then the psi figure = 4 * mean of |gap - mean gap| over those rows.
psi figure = 23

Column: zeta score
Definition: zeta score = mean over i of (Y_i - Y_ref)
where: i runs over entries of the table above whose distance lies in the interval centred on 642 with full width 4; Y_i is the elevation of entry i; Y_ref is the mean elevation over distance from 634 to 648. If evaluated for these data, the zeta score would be 24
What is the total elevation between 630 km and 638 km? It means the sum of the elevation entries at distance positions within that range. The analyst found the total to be 1261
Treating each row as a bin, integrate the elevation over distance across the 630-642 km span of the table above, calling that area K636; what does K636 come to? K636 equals 4060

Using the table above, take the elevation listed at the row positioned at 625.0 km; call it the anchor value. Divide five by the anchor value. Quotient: 0.0210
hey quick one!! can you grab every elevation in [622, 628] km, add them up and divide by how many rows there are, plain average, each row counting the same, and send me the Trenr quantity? 243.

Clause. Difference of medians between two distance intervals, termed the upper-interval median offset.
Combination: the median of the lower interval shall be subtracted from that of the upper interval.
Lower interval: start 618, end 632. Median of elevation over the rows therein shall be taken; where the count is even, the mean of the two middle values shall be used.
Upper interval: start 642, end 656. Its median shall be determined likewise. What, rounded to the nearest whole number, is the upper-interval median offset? 153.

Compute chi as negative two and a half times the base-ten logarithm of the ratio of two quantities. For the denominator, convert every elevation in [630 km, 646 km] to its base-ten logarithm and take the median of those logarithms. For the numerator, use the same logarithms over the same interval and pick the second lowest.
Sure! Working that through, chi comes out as 0.027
